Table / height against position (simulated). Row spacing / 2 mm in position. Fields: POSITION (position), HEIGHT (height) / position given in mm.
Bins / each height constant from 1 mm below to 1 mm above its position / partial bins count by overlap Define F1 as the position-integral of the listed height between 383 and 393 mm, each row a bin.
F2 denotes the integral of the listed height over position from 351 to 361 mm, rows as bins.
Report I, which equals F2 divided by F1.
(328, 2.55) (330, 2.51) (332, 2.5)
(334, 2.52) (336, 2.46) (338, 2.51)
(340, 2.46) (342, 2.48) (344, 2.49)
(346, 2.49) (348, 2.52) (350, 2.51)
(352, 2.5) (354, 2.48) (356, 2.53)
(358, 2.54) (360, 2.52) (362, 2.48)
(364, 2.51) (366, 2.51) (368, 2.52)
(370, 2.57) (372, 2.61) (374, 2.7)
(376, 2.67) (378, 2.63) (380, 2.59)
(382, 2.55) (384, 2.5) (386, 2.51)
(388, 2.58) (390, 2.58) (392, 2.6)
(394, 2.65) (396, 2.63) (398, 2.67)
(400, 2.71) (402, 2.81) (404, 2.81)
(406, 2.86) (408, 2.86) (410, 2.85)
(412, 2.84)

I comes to 0.98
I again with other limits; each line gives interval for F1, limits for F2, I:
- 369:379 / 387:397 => 0.99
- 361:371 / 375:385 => 1.03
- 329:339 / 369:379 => 1.05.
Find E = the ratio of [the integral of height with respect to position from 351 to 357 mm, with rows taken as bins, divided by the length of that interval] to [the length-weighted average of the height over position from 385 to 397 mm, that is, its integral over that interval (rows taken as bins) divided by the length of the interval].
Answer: 0.97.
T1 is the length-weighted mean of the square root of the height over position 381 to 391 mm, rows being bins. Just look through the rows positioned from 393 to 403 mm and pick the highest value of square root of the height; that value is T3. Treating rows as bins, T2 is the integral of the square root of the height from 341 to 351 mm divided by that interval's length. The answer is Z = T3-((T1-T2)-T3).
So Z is 3.34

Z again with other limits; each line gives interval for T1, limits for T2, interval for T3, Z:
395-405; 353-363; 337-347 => 3.10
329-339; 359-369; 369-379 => 3.29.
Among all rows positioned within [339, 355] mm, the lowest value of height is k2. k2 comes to 2.46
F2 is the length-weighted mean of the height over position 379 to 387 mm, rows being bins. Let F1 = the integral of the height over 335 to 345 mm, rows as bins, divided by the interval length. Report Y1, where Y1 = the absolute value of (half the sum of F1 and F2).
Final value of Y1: 2.51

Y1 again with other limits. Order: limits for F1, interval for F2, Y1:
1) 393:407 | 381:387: 2.63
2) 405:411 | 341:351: 2.68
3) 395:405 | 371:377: 2.69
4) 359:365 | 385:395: 2.54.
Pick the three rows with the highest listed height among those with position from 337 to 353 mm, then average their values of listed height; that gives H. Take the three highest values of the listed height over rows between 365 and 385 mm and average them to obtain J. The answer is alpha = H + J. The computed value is 5.18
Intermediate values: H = 2.51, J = 2.67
